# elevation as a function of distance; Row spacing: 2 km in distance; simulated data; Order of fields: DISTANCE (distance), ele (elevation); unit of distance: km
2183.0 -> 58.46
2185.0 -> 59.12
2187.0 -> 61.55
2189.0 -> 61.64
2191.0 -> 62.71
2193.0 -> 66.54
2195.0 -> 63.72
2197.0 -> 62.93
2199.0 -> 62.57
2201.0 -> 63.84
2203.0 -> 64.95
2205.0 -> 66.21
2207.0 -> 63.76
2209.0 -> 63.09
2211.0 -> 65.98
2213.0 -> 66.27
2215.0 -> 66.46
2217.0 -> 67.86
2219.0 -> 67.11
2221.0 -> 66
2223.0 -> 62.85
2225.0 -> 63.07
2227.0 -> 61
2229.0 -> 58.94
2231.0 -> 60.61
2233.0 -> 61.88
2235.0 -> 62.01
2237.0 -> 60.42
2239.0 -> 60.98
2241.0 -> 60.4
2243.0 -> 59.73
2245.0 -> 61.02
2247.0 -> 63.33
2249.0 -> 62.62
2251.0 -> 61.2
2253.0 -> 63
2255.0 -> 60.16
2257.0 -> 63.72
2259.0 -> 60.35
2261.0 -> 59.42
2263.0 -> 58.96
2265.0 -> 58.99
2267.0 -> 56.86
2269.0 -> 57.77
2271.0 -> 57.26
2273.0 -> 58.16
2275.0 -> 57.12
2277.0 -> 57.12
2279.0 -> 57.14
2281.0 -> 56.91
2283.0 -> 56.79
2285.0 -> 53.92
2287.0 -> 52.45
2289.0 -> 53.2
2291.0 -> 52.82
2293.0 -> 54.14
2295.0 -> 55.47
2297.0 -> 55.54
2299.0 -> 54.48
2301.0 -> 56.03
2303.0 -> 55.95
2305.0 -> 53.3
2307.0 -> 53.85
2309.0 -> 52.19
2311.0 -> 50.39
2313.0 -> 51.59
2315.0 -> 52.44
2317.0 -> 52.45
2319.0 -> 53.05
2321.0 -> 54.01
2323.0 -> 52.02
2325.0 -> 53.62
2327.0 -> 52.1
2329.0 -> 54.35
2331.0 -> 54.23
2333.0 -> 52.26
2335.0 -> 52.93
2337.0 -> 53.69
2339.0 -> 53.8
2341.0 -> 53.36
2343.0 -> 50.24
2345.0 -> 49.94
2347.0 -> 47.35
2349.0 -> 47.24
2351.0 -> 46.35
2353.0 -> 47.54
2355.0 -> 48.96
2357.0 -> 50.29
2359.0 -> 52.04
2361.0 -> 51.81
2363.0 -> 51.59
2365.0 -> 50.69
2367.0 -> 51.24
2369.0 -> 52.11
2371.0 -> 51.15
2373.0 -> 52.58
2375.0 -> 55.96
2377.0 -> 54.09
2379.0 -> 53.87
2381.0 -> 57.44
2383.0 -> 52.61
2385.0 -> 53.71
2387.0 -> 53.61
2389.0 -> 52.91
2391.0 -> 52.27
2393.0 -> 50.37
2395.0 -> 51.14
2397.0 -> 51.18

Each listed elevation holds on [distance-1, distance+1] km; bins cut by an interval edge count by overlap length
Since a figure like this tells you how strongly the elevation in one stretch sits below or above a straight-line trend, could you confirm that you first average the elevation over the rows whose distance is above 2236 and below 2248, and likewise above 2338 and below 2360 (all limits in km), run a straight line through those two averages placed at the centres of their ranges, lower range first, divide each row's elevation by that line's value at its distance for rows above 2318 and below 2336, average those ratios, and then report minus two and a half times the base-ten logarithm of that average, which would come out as -0.023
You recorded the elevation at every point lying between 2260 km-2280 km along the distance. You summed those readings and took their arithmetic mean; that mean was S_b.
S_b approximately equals 58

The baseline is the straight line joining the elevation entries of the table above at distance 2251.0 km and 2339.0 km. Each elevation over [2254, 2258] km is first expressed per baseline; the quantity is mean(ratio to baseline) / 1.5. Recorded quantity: 0.679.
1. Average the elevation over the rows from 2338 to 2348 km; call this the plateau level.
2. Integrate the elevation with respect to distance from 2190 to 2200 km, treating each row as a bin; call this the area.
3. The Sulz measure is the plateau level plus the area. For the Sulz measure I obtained 688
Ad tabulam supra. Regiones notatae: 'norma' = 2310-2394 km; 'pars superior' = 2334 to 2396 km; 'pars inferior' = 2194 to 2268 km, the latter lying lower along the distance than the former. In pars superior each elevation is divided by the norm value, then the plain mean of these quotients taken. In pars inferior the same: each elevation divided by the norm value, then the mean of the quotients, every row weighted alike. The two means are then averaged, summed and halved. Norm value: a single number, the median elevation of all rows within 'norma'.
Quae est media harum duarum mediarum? 1.09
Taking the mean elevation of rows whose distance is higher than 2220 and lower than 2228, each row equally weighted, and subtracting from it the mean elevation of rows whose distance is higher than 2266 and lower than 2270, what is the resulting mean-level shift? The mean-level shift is 6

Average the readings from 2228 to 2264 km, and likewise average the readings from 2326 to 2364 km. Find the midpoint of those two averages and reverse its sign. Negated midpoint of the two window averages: -56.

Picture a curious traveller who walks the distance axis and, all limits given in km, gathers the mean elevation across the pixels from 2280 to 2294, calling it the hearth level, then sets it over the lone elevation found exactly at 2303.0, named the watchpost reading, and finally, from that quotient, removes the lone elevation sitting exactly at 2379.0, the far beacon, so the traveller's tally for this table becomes -52.9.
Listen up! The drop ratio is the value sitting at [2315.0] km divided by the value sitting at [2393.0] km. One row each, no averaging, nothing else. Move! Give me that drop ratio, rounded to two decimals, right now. 1.04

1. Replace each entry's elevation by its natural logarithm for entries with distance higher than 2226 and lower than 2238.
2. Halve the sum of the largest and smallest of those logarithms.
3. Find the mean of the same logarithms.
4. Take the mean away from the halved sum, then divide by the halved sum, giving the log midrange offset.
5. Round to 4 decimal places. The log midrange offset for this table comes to -0.0014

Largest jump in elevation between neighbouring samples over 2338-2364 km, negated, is -3.1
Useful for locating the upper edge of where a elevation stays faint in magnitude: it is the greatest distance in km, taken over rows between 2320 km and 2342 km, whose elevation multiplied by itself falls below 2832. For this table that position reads 2335.0 km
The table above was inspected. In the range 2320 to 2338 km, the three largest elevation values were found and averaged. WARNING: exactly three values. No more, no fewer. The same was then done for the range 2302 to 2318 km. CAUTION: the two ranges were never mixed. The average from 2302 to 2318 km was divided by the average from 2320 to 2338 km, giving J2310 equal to 1.00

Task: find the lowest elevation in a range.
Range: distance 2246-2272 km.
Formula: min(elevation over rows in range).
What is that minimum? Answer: 56.86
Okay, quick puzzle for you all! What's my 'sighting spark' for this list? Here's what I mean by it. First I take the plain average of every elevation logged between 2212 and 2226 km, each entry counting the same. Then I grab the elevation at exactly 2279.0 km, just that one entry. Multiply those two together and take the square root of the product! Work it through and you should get 61.3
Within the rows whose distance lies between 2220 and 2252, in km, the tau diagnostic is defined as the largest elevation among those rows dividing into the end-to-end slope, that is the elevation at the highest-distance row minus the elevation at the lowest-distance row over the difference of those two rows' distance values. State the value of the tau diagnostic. -0.0024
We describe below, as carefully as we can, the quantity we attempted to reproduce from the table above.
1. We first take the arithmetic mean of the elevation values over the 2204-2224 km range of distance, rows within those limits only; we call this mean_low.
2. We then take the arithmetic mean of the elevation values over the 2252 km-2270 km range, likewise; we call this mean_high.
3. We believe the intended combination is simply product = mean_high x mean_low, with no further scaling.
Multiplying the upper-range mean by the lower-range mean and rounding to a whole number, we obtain 3928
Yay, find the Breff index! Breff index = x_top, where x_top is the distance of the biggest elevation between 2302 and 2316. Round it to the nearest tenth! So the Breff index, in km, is 2303.0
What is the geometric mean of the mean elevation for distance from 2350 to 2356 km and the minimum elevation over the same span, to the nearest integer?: 47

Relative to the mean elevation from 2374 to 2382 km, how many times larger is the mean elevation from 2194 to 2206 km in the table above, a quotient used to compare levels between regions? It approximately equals 1.16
